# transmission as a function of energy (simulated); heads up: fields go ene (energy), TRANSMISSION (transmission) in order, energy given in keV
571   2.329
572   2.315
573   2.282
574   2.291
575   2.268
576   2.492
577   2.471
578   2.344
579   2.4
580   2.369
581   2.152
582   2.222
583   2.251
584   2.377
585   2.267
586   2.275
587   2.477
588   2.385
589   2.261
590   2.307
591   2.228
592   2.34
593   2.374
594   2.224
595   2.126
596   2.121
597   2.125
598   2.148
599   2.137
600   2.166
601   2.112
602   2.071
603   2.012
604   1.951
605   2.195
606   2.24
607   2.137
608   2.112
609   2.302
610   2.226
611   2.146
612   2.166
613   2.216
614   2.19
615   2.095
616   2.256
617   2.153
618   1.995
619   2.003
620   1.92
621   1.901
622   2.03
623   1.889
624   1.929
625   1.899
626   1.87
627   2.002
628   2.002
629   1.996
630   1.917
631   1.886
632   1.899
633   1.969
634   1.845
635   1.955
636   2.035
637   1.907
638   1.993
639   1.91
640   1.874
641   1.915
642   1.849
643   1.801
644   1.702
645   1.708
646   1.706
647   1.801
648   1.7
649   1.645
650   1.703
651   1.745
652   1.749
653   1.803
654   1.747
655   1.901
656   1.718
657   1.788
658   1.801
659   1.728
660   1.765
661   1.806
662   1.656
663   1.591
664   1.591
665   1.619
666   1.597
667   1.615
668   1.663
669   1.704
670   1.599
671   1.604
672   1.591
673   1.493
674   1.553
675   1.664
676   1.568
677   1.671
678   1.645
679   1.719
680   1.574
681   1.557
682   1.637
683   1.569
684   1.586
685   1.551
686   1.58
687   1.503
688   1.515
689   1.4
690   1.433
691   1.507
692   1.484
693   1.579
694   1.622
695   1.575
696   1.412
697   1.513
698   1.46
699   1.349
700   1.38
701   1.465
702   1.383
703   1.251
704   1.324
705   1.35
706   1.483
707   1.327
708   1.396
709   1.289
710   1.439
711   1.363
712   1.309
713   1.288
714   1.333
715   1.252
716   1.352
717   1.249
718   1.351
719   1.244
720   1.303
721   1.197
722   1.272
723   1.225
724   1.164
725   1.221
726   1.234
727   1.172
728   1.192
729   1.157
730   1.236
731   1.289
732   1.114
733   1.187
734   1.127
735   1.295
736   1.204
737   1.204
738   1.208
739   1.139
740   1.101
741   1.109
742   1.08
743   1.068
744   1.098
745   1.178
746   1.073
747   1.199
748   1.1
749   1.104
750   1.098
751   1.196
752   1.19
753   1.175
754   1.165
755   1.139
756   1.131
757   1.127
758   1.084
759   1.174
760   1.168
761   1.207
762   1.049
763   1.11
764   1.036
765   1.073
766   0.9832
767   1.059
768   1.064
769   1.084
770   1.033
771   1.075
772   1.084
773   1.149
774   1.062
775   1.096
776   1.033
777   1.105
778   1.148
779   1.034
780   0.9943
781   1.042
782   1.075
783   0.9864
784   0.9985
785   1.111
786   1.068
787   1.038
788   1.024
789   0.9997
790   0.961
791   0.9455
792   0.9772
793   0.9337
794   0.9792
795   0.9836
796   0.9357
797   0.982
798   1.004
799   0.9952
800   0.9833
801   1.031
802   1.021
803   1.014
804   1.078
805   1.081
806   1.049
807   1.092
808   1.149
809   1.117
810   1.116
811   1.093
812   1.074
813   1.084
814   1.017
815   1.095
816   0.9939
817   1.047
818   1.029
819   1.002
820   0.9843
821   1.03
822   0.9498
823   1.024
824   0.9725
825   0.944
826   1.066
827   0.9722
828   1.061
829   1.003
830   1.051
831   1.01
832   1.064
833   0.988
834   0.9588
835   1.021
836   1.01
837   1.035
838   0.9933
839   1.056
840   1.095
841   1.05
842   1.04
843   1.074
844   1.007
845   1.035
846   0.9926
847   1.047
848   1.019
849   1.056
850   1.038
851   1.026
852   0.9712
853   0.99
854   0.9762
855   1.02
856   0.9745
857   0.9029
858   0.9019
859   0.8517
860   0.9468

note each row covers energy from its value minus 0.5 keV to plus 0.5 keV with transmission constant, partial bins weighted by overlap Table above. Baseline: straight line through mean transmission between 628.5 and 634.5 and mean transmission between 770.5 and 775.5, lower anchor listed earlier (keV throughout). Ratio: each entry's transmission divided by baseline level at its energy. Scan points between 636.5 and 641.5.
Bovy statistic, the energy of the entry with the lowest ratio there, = 640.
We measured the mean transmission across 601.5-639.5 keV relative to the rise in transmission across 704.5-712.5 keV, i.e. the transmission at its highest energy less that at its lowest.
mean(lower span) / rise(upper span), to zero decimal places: -50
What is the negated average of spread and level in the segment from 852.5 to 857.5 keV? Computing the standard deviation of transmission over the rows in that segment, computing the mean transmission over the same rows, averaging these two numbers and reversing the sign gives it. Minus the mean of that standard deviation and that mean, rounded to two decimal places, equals -0.51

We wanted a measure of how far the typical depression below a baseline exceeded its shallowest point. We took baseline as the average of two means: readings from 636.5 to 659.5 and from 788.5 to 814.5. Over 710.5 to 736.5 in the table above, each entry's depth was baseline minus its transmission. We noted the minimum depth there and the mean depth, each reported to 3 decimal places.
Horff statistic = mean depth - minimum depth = 0.120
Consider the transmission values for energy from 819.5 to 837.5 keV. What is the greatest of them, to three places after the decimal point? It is 1.066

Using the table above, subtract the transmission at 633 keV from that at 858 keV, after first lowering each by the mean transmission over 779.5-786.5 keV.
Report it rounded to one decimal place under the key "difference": -1.1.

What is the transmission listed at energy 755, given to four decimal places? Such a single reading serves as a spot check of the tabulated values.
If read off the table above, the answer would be 1.1390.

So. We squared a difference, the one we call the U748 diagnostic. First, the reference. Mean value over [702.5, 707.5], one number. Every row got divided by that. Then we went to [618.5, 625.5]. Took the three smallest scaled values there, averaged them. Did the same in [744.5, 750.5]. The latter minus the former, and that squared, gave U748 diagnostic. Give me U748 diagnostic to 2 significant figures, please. 0.36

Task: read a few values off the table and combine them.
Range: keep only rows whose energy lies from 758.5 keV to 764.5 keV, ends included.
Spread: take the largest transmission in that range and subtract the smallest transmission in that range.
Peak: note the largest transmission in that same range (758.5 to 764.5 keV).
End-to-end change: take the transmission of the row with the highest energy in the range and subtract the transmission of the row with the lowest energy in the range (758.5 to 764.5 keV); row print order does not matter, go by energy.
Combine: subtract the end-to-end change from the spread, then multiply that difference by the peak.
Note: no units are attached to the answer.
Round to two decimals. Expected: 0.37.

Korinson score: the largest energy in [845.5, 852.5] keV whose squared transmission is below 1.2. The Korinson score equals 852 keV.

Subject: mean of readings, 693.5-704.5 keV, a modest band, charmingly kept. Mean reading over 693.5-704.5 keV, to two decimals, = 1.43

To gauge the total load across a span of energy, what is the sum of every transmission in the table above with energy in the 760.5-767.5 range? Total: 7.5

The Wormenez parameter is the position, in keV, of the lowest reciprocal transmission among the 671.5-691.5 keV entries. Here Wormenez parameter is 679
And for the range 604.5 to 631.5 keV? 609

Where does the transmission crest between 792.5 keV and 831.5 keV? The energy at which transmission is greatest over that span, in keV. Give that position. 808 keV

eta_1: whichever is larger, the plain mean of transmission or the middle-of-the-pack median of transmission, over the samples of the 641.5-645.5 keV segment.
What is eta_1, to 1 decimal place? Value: 1.8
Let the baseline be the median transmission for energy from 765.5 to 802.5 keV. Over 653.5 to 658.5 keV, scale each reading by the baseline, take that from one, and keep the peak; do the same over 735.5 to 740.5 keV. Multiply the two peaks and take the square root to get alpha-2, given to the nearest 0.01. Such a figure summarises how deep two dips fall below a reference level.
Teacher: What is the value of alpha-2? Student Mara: 0.21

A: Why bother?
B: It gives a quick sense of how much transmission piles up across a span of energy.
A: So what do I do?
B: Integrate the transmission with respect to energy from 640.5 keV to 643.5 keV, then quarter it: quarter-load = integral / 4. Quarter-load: 1.39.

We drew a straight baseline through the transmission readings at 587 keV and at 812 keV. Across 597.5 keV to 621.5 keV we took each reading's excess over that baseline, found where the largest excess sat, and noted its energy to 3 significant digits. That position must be 609 keV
